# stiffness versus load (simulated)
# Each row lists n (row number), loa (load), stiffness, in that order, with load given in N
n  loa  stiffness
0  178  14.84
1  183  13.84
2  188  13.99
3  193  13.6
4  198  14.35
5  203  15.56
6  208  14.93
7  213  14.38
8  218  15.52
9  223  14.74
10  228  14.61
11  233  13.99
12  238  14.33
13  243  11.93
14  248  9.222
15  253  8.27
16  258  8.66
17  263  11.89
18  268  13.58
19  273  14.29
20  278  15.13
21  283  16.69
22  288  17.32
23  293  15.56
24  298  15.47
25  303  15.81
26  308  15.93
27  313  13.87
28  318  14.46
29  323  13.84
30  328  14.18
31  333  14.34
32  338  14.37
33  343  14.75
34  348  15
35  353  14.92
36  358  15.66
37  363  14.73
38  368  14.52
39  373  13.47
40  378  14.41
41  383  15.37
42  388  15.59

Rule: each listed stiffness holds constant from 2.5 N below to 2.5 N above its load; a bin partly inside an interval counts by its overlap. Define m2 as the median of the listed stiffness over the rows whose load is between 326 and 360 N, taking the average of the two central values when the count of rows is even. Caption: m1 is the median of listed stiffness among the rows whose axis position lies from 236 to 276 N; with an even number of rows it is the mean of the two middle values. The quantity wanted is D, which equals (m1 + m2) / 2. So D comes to 13.3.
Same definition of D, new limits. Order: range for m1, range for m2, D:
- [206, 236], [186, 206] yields 14.4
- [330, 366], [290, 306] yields 15.2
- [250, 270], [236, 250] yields 11.1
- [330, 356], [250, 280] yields 13.7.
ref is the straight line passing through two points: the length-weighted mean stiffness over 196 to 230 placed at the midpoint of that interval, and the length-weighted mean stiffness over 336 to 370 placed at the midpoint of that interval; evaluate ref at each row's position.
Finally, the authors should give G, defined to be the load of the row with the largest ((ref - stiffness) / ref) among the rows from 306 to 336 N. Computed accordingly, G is 323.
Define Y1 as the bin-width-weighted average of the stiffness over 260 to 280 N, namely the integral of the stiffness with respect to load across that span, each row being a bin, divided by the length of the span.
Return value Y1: 13.6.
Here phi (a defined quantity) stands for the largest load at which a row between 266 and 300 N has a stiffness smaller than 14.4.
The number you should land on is 273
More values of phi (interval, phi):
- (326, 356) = 338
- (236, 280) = 273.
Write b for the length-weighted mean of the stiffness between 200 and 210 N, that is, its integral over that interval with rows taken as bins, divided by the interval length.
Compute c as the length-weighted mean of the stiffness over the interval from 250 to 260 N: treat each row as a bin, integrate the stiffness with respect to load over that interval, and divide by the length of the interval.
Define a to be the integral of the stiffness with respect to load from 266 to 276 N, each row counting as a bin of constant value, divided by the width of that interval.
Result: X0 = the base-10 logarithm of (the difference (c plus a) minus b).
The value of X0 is 0.86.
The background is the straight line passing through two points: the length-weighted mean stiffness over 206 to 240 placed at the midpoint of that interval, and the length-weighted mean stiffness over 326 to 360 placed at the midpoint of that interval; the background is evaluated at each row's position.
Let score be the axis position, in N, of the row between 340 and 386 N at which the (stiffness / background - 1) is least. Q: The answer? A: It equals 373 N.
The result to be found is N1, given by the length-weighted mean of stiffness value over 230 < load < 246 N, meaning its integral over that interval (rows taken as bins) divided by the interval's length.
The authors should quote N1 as 13.3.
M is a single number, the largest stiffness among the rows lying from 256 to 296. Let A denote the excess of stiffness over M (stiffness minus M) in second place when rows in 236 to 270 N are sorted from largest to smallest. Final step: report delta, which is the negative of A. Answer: 3.7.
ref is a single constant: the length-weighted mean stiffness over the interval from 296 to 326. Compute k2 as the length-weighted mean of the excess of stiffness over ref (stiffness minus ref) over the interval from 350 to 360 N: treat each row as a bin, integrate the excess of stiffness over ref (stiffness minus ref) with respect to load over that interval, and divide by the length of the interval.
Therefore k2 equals 0.4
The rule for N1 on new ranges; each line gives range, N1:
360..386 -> 14.5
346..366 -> 15.1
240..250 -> 10.8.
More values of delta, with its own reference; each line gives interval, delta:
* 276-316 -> 0.6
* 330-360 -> 2.3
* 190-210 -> 2.4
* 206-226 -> 2.4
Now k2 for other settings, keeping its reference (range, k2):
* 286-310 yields 1.1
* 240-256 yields -5.0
